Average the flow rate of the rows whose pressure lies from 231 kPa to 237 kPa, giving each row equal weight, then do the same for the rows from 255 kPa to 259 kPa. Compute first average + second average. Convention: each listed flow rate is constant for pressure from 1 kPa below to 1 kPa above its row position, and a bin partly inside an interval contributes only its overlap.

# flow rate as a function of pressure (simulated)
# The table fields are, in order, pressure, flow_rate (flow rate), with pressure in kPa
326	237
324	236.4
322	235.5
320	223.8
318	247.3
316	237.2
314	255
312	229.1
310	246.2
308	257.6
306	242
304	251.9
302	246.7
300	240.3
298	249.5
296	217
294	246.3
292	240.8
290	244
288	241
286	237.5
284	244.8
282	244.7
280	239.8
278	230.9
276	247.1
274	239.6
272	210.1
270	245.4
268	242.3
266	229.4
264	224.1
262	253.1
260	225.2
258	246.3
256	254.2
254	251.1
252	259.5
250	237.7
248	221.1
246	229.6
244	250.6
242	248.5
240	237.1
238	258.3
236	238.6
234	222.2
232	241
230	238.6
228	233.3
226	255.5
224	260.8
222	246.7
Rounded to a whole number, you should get 484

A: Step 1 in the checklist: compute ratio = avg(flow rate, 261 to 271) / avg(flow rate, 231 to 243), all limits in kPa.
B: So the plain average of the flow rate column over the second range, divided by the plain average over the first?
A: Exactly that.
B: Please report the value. 0.99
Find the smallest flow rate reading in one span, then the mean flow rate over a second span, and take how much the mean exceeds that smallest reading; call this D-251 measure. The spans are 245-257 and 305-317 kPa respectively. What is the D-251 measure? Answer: 23.4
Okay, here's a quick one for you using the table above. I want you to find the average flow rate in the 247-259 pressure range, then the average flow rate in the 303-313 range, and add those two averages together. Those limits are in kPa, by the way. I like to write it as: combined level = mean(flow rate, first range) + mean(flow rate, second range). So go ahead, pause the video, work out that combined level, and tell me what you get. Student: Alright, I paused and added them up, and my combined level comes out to 490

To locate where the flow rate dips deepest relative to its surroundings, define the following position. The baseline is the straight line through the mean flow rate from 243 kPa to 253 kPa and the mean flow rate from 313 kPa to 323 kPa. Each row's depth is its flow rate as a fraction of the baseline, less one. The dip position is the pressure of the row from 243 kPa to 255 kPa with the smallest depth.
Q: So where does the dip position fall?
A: 248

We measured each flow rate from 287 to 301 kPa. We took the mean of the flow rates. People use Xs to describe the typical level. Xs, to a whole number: 240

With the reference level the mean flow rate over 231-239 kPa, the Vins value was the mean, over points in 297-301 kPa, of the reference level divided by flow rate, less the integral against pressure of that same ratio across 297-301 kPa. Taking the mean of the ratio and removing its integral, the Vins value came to -2.94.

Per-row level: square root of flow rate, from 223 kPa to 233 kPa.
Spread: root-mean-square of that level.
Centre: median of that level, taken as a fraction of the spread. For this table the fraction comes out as 0.99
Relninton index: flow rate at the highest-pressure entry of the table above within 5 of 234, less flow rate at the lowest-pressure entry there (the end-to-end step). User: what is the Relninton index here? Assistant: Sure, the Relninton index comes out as 20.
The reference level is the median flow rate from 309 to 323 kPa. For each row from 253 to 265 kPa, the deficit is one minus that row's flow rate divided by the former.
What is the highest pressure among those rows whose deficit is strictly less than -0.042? 262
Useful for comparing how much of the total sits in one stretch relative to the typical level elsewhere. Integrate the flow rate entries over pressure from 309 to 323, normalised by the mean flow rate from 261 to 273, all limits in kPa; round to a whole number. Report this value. 14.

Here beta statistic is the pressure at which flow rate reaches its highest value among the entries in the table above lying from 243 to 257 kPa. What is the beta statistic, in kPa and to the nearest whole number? 252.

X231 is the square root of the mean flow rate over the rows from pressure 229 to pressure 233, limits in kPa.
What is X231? 15.5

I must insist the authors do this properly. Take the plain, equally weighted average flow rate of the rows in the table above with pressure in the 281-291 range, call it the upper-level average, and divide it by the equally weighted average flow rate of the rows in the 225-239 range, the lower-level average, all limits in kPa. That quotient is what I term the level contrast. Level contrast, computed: 1.01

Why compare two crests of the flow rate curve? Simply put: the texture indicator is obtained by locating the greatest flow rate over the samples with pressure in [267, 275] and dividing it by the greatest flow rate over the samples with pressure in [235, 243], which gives 0.950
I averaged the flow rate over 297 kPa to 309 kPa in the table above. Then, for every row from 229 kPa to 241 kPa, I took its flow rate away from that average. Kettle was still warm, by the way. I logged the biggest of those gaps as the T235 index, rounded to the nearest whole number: 26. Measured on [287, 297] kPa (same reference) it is 31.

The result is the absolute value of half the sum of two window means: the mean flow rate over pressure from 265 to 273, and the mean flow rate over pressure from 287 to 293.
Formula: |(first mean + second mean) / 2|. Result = 237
